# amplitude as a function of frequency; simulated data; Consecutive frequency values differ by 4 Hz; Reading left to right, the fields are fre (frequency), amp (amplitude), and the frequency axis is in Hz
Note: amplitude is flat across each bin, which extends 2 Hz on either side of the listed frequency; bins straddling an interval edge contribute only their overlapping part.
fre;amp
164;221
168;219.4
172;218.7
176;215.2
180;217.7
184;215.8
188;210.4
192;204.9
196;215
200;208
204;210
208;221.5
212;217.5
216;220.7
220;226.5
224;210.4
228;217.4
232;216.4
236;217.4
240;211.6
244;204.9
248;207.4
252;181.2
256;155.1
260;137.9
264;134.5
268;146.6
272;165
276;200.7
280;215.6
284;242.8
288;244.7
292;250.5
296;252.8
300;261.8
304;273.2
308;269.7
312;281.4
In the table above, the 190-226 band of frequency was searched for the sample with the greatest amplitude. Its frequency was 220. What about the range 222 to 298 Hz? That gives 296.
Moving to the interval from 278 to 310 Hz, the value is 304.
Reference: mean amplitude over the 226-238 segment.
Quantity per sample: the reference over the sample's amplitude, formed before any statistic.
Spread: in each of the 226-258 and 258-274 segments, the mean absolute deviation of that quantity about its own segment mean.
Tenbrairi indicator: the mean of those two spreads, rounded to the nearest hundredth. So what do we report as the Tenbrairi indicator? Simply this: 0.10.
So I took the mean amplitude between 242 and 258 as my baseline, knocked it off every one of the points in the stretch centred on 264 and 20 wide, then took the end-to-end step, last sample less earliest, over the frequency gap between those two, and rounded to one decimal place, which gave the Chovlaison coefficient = 0.6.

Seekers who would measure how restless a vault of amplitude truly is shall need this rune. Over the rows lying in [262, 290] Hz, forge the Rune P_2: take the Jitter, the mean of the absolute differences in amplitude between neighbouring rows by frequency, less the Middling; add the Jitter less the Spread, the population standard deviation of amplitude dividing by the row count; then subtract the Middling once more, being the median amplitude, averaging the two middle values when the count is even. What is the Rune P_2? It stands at -406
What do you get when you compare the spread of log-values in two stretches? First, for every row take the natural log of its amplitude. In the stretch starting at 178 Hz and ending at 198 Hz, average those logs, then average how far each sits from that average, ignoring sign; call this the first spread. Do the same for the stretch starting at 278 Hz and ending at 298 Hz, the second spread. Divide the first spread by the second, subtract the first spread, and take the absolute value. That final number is 0.42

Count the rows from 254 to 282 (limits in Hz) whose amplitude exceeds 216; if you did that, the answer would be 0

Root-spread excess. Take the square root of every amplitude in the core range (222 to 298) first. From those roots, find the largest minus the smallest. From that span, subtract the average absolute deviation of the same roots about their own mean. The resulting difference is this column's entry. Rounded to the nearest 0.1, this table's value 3.2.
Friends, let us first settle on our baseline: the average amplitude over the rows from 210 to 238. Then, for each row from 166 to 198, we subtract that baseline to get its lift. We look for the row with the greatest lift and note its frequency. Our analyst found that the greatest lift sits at 168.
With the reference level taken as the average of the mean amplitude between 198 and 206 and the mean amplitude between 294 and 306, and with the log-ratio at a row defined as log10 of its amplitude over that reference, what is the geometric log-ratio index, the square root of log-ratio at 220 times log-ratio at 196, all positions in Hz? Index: 0.026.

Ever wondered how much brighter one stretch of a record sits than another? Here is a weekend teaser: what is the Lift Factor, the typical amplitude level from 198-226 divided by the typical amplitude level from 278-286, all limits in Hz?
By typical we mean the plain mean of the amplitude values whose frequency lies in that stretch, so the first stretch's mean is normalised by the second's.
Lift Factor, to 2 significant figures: 0.94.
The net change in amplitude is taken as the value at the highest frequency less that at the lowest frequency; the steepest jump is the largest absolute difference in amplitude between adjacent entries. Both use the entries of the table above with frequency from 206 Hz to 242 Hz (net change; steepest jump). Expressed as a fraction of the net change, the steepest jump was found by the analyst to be -1.6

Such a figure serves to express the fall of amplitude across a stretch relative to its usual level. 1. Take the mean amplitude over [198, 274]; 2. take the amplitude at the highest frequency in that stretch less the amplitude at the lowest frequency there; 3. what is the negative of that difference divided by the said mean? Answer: 0.22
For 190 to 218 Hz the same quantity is -0.07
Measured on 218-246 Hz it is 0.10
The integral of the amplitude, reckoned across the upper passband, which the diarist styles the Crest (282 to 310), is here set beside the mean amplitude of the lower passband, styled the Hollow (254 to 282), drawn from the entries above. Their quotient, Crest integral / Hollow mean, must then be 44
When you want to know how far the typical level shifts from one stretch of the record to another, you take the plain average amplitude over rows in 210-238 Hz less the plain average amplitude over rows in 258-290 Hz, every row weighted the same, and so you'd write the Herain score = 32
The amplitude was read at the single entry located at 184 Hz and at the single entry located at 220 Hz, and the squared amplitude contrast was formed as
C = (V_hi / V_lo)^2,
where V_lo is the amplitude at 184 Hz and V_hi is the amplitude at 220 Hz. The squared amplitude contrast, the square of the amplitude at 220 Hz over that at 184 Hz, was 1.10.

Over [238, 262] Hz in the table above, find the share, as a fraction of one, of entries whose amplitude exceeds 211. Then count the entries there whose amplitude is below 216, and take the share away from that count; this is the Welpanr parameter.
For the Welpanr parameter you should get 5.8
